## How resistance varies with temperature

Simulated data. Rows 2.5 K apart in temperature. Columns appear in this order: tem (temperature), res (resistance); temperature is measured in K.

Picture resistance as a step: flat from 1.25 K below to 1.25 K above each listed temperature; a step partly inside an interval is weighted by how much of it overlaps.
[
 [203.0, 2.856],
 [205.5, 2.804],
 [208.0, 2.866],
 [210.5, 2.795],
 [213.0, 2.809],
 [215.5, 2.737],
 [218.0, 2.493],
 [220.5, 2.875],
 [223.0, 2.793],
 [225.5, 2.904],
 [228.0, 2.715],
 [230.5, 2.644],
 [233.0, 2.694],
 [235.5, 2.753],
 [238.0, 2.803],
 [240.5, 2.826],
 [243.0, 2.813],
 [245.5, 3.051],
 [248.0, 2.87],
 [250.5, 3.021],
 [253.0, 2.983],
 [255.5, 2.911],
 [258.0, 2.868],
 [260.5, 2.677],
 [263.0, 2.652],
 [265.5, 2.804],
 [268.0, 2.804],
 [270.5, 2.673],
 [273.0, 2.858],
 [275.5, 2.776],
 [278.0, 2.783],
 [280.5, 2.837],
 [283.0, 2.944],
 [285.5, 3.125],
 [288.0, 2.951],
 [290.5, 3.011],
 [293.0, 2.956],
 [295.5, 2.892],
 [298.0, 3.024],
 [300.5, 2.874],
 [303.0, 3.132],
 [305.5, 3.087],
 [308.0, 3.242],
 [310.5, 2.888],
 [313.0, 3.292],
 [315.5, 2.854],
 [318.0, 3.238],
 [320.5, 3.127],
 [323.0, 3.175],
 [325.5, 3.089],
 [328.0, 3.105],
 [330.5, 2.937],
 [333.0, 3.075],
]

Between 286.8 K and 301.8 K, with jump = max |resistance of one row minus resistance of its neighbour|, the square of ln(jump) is 3.6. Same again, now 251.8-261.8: 2.7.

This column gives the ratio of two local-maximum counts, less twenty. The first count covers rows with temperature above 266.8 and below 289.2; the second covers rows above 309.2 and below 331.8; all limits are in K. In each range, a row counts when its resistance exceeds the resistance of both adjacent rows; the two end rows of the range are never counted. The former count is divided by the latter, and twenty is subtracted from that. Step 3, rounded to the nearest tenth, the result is -19.5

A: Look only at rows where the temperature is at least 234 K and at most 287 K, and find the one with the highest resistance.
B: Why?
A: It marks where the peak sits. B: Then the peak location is 285.5 K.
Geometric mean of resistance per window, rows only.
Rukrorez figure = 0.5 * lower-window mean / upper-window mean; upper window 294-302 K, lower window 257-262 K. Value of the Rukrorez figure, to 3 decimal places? 0.473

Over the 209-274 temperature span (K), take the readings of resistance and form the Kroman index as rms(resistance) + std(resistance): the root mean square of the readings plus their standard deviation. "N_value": 2.93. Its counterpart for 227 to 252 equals 2.95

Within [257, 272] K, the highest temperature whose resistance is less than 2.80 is 270.5 K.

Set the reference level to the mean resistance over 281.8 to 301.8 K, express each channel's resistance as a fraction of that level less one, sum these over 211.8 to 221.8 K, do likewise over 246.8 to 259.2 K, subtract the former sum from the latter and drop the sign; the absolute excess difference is 0.26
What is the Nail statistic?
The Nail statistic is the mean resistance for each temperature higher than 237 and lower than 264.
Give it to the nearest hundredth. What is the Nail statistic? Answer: 2.86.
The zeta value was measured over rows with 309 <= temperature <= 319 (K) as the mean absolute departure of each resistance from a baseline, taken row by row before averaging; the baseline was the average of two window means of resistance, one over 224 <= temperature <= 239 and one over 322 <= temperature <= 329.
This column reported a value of 0.197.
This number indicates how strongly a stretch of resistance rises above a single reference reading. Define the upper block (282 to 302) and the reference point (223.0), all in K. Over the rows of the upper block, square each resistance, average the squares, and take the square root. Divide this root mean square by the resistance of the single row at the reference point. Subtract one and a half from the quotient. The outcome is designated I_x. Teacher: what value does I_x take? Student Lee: -0.44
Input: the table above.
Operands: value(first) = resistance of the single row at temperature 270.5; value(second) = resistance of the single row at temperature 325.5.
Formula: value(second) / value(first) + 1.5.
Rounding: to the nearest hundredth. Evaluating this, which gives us 2.66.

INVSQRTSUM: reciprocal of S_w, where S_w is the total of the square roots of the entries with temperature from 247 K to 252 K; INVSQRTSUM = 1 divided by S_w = 0.291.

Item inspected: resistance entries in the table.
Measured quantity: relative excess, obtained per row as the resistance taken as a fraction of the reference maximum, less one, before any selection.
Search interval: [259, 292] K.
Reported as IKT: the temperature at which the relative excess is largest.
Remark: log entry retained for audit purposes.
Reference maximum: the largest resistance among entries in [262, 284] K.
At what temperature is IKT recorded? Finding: 285.5 K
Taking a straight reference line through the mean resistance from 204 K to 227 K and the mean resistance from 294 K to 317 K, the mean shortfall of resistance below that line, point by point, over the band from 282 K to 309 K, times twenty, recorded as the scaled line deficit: -0.3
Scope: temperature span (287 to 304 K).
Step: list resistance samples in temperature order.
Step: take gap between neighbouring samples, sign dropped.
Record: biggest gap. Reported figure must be 0.26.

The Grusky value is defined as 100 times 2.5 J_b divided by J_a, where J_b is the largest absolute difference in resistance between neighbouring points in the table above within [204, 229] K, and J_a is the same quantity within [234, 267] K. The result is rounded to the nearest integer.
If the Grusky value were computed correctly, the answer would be 401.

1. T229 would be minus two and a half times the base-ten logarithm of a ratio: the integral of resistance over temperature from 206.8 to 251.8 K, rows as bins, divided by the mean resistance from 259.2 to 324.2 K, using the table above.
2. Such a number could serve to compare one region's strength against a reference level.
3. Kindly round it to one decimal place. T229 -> -4.1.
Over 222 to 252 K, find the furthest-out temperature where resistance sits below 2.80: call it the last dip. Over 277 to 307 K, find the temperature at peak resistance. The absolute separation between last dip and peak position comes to 67.5 K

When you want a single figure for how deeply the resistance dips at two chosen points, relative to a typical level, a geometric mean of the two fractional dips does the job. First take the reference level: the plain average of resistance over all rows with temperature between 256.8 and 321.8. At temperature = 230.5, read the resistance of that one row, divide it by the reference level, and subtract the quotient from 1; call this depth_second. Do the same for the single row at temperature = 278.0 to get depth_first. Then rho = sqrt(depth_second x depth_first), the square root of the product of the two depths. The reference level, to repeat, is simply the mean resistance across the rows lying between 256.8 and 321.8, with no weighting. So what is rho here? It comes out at 0.07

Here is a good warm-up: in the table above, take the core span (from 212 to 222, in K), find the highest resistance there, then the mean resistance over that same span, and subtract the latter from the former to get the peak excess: 0.15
